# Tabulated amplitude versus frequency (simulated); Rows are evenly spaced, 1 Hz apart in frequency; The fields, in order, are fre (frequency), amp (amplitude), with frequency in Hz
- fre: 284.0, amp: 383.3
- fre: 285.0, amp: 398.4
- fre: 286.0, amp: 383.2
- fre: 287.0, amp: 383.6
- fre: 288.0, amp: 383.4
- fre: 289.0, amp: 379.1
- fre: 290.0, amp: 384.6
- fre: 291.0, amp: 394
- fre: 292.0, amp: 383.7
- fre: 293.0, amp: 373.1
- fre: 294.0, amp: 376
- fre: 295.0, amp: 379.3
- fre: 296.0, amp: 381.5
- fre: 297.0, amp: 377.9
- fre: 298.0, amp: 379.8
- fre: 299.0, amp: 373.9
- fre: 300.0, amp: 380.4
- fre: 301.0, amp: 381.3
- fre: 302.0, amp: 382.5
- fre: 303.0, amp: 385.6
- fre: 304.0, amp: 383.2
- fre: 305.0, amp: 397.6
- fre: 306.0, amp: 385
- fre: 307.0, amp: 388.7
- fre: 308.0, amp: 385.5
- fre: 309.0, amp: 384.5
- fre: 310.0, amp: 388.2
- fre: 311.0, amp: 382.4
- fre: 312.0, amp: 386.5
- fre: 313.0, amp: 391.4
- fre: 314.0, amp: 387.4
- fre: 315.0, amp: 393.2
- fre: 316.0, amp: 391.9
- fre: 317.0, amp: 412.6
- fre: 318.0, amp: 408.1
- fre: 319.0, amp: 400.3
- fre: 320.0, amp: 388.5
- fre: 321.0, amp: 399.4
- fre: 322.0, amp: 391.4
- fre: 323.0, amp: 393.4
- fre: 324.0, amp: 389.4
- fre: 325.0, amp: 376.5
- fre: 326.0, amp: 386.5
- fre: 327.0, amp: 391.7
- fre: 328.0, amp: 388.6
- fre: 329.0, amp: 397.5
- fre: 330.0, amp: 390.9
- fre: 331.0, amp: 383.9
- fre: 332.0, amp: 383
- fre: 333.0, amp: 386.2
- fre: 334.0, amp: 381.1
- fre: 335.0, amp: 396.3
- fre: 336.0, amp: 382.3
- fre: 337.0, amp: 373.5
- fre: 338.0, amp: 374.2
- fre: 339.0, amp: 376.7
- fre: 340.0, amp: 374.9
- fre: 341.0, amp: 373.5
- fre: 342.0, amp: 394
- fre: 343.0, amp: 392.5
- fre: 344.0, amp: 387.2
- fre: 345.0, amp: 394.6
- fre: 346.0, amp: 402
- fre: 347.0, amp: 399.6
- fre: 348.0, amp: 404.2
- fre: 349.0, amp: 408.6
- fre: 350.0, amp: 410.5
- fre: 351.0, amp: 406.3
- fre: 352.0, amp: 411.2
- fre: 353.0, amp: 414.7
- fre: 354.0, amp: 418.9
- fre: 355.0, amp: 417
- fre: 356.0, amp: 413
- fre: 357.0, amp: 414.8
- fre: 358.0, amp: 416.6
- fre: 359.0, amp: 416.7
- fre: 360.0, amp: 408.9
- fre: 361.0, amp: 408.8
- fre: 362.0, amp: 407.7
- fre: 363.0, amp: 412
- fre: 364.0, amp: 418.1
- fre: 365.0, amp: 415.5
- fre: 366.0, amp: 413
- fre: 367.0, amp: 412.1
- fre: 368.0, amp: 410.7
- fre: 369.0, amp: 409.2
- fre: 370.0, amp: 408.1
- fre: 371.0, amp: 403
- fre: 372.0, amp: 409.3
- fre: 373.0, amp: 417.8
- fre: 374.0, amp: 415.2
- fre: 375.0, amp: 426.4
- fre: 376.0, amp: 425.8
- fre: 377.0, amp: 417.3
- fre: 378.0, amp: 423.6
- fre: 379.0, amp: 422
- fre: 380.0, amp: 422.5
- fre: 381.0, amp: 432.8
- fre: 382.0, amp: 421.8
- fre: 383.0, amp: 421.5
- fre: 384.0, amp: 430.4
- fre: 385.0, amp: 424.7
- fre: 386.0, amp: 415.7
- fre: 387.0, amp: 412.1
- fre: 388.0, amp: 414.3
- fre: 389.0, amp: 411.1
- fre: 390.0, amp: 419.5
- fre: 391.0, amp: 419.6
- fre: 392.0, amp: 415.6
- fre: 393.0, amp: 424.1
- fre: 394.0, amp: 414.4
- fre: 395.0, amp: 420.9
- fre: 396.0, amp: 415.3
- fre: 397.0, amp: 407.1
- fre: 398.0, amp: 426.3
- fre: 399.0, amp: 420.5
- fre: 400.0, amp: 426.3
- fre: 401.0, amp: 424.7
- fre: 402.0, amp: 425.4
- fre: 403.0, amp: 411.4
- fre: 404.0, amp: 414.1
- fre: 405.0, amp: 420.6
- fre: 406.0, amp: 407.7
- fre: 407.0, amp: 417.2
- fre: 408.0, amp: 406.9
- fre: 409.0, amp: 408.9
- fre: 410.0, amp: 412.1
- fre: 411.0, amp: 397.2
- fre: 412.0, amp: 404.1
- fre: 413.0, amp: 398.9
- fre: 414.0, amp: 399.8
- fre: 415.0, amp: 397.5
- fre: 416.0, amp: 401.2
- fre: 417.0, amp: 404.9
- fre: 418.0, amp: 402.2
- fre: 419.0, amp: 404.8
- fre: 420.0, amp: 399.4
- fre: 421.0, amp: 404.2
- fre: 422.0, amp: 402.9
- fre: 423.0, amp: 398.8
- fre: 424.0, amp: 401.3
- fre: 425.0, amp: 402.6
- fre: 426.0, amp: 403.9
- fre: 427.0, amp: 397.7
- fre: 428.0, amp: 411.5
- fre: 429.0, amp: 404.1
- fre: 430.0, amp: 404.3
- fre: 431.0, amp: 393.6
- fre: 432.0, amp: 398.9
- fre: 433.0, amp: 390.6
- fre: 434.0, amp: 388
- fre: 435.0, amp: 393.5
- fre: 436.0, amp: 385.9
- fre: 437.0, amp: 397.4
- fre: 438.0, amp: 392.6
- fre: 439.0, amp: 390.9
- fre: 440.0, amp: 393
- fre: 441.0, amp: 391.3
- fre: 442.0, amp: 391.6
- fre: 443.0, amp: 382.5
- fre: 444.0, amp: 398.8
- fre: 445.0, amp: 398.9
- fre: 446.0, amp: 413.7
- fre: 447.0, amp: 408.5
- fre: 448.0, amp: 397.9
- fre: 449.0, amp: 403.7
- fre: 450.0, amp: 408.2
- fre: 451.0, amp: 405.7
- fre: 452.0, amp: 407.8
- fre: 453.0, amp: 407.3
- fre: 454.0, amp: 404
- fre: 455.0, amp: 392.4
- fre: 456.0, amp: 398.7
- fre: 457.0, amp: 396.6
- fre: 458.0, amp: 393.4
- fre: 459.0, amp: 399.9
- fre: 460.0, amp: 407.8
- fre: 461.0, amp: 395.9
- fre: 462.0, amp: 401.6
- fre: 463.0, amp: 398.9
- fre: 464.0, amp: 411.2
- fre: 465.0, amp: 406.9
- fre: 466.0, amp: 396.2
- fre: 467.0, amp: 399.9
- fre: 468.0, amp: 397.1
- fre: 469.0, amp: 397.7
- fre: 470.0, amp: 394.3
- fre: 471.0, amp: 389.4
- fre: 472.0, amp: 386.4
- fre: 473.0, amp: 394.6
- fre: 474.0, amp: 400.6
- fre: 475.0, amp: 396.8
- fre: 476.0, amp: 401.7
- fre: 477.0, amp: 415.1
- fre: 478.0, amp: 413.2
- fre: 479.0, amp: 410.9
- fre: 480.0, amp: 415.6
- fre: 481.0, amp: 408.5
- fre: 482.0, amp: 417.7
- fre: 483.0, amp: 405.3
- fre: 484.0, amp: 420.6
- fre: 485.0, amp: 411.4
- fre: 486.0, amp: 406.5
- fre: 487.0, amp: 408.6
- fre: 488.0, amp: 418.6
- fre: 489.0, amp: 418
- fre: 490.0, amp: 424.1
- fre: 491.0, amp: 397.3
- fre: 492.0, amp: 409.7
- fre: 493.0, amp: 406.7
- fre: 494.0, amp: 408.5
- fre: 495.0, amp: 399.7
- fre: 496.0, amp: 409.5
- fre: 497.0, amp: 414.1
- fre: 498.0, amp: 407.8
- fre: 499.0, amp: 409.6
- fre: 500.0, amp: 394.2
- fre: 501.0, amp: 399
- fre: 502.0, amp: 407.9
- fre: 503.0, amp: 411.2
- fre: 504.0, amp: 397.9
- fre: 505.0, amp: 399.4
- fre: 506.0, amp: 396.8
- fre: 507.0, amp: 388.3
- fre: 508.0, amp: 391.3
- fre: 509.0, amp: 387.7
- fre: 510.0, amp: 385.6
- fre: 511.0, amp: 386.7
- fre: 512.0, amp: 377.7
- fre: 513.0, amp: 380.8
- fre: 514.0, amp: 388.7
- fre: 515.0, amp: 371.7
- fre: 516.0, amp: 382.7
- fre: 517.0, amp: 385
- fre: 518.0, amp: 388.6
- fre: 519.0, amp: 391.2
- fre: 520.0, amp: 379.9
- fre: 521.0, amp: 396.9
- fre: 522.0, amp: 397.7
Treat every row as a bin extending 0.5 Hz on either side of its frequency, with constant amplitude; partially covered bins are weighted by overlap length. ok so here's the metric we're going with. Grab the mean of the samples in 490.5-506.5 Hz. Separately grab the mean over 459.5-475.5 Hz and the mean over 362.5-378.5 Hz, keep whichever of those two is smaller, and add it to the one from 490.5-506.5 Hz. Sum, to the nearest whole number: 803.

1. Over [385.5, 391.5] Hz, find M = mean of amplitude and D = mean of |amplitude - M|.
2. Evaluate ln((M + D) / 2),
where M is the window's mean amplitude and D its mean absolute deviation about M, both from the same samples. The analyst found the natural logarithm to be 5.34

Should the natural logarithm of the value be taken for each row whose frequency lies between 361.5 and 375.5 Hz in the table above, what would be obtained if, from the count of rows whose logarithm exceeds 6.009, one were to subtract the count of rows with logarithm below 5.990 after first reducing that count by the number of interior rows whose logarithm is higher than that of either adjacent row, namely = 15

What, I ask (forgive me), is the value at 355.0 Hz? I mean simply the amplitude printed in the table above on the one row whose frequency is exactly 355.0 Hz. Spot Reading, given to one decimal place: 417.0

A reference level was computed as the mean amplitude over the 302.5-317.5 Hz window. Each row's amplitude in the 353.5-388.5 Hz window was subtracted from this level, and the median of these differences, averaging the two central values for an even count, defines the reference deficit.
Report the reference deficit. -26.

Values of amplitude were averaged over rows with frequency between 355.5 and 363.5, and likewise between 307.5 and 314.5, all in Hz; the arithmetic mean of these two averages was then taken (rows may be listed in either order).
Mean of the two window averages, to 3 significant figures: 399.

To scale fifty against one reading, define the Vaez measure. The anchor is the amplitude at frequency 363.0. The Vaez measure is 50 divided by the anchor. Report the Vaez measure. 0.121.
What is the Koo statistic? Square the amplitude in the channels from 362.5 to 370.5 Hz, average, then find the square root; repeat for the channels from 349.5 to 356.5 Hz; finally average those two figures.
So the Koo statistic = 413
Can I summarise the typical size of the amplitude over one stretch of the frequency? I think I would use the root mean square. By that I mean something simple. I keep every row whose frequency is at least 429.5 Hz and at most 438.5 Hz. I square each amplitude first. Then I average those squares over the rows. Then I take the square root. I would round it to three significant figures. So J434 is 394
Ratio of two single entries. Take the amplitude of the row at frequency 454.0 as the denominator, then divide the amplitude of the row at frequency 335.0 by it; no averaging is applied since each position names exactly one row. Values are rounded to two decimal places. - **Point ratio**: 0.98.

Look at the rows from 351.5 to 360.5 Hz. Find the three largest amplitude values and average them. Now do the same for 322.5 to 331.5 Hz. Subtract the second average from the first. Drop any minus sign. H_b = 23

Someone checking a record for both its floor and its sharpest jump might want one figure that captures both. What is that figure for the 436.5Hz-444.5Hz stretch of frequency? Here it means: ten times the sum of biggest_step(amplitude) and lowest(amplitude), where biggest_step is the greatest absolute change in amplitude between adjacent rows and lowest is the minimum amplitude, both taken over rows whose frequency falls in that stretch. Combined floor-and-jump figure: 3988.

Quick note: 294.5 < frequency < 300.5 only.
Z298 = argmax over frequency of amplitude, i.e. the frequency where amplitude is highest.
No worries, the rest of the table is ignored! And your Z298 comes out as 296.0 Hz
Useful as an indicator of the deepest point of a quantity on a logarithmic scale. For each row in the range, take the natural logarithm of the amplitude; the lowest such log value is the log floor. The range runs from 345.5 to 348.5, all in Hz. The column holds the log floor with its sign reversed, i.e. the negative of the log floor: -5.99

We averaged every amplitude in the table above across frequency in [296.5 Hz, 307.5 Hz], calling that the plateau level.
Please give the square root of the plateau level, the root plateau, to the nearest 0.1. 19.6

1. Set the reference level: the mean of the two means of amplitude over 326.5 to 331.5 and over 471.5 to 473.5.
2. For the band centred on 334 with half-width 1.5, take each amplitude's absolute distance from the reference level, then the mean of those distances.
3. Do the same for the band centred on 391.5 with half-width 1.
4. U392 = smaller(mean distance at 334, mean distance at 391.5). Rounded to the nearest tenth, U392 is 6.5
